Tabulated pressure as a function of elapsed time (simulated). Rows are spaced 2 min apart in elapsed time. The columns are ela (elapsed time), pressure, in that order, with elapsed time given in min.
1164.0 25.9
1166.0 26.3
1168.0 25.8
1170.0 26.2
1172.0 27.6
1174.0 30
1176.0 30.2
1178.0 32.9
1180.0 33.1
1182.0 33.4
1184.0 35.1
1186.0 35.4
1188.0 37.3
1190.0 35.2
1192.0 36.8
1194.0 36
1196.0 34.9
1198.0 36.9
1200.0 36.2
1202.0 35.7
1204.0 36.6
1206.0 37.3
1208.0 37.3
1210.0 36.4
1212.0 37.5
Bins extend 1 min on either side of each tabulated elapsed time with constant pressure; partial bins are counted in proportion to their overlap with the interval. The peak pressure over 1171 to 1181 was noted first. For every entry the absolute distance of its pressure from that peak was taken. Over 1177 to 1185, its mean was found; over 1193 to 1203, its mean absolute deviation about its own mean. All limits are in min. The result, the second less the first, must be 0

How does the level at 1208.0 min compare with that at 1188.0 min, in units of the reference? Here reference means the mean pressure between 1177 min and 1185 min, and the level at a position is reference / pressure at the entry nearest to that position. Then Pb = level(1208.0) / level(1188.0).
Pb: 1.00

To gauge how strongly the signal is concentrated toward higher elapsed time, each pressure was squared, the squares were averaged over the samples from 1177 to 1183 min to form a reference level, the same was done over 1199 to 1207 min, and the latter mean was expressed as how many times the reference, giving 1.2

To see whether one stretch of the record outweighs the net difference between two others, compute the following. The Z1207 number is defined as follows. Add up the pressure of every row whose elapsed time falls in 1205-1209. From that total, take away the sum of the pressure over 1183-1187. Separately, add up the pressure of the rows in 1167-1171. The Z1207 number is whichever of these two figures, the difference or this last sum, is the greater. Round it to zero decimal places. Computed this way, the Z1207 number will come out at 52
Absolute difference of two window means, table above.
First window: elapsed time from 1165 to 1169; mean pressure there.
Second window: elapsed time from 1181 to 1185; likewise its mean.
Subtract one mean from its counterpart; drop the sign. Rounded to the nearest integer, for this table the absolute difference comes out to 8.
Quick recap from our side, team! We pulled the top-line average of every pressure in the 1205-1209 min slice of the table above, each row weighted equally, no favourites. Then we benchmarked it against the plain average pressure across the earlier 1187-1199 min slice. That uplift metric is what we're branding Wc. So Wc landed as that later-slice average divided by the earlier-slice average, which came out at 1.03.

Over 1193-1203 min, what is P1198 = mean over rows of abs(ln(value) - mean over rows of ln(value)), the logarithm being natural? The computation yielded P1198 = 0.014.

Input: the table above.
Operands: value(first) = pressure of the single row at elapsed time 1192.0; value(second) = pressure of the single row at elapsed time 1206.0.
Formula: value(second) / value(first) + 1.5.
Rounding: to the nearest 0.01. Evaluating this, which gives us 2.51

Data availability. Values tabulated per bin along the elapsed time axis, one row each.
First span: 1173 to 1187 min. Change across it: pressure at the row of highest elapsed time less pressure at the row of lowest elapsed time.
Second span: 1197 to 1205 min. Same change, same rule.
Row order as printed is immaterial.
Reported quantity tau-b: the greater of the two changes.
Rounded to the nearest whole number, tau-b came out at 5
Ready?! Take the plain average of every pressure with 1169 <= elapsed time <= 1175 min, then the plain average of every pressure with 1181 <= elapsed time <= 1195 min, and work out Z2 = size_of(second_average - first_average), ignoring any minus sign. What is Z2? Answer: 7.7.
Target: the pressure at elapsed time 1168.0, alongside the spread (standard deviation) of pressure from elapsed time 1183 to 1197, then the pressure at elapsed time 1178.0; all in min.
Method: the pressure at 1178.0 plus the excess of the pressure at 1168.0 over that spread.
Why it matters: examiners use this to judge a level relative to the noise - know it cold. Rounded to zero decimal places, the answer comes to 58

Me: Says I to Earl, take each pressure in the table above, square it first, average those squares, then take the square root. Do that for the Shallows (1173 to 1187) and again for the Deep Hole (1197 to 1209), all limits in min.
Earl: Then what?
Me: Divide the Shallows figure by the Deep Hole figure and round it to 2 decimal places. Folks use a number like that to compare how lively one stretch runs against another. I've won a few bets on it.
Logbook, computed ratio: 0.90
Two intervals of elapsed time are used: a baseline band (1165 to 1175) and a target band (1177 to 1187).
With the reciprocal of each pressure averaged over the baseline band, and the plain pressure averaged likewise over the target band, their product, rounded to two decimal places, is 1.25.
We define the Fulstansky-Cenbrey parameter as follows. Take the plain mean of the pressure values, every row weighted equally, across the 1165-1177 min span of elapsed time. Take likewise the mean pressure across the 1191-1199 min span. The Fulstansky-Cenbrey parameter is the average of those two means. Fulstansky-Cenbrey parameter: 31.9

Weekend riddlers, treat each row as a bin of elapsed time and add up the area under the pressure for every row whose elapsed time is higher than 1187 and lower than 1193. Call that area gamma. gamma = 219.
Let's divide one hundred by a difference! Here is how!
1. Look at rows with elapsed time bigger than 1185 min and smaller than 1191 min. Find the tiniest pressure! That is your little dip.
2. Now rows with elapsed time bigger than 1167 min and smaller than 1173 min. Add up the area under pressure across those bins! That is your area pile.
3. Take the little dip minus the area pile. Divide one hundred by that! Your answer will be -0.81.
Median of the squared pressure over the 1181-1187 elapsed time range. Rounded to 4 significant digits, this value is 1232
